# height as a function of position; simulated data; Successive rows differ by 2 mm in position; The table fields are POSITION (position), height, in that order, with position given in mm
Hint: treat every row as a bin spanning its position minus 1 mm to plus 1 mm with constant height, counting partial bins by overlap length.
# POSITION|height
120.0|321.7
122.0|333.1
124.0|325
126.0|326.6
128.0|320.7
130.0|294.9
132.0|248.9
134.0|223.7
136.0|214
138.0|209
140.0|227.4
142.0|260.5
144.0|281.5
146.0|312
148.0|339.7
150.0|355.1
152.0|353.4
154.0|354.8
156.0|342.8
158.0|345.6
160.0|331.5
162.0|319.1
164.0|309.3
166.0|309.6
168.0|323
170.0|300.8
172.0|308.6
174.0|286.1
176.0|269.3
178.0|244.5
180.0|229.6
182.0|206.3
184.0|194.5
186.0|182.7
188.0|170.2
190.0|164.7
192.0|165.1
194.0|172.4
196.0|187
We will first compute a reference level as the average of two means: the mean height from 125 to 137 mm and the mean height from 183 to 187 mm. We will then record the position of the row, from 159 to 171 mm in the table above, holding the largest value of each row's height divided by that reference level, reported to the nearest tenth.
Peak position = 160.0 mm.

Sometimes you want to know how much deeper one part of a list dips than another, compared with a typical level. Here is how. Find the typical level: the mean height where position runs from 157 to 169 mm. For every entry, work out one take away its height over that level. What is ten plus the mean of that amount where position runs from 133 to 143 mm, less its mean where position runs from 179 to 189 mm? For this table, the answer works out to 9.9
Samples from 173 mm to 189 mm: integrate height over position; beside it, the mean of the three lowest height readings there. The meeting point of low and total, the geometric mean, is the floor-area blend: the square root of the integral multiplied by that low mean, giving 807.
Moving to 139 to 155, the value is 1129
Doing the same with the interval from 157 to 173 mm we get 1249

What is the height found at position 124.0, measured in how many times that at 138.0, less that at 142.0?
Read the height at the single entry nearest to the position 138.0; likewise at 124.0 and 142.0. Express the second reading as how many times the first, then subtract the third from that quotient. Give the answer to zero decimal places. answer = -259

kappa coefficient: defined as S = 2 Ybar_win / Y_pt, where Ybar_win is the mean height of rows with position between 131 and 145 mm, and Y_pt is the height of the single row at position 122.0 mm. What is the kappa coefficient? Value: 1.43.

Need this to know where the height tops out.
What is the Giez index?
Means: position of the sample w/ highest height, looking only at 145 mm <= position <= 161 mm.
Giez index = 150.0 mm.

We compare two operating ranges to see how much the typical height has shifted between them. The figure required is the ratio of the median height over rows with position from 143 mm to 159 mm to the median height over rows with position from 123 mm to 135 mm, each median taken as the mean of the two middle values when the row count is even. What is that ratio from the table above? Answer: 1.1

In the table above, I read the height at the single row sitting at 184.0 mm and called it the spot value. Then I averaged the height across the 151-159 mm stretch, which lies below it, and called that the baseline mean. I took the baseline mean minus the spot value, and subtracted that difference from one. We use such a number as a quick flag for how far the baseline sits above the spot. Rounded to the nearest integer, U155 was -154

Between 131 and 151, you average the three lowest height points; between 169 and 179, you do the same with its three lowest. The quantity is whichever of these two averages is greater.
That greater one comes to 267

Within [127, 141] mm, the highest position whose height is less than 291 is 140.0 mm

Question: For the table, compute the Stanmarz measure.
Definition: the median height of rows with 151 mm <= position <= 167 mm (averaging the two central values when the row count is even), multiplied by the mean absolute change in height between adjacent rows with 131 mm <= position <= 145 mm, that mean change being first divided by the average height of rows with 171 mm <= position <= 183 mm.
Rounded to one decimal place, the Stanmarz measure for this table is 24.5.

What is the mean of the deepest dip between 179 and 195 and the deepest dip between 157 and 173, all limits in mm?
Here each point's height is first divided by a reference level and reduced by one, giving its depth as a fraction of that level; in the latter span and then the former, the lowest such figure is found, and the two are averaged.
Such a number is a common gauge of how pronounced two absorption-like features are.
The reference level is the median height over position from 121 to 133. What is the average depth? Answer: -0.279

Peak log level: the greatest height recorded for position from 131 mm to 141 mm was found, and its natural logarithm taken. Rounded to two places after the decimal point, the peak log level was 5.52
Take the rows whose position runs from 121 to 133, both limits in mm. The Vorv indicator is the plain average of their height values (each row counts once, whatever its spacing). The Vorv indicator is 308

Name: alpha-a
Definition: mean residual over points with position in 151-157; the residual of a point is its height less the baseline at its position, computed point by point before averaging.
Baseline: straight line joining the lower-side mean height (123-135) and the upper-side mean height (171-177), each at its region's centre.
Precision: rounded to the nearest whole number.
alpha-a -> 61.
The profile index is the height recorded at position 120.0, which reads 321.7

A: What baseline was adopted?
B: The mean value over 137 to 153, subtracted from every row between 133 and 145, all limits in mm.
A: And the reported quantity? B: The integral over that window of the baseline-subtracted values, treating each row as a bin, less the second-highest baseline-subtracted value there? -644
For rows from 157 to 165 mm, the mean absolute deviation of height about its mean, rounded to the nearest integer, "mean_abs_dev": 12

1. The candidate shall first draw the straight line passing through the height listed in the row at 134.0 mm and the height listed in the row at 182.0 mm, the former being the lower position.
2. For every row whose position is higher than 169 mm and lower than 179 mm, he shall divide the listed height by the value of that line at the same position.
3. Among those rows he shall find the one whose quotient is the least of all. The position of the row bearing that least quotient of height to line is 178.0 mm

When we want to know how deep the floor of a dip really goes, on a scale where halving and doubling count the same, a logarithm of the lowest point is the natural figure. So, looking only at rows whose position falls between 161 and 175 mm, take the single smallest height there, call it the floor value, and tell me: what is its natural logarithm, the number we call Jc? 5.7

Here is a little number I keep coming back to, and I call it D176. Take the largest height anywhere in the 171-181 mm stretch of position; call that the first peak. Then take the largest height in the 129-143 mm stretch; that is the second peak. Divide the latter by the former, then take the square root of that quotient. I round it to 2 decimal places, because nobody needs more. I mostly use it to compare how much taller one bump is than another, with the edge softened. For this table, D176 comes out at 0.98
